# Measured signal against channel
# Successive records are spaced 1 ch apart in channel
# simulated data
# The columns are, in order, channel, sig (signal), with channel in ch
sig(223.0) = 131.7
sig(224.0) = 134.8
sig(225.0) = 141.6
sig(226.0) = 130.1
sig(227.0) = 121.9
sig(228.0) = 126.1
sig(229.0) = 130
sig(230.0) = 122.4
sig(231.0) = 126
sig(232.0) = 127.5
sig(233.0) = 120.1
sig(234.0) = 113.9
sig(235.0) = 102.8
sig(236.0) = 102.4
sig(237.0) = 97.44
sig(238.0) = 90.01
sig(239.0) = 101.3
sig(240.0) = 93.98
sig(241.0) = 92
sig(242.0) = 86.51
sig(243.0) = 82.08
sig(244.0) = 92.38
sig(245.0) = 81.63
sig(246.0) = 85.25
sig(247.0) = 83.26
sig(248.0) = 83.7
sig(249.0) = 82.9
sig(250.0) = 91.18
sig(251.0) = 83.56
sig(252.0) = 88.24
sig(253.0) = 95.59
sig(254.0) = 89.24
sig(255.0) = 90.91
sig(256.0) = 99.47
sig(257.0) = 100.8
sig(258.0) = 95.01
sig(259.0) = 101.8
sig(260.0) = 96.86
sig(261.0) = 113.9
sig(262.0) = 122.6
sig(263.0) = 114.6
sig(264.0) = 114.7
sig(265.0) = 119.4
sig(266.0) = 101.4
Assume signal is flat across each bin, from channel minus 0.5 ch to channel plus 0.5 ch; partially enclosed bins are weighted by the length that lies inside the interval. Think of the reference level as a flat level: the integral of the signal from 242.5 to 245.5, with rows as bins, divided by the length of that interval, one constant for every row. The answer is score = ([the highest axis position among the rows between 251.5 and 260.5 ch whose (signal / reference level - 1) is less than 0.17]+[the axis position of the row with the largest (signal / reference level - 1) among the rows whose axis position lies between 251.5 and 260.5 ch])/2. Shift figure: 259.5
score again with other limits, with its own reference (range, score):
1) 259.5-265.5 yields 261.0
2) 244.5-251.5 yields 250.5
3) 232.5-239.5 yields 235.5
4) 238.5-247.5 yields 243.0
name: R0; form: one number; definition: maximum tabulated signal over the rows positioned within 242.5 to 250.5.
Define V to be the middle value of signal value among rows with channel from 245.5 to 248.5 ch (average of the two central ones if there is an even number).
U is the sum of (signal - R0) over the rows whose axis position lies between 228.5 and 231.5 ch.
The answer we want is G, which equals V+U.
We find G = 185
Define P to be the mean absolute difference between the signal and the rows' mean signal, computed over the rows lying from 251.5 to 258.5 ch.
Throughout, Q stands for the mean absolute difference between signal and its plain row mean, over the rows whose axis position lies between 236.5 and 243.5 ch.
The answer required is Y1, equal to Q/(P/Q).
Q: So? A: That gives 6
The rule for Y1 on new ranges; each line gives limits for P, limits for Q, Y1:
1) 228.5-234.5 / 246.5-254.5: 3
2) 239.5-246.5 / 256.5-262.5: 17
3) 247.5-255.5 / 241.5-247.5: 2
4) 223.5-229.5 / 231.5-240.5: 20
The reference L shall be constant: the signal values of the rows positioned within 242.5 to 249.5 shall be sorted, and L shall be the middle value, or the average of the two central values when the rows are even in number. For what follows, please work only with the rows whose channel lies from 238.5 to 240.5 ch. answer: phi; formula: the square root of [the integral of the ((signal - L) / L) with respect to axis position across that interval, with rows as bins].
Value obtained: 0.6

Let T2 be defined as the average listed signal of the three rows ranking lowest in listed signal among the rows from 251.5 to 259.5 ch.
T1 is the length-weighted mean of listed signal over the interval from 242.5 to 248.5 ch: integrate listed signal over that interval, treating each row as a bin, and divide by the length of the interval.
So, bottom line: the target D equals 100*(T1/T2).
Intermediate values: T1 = 85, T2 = 89.5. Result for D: 95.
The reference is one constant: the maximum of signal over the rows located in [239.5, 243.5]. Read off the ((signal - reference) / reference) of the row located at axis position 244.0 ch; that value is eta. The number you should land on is -0.02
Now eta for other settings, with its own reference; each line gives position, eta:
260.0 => 0.03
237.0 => 0.04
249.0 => -0.12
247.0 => -0.11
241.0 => -0.02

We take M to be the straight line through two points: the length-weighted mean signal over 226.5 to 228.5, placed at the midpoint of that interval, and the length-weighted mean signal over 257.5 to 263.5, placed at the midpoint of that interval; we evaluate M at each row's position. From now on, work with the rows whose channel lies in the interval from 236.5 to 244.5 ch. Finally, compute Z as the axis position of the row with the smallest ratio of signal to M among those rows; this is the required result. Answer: 243.0 ch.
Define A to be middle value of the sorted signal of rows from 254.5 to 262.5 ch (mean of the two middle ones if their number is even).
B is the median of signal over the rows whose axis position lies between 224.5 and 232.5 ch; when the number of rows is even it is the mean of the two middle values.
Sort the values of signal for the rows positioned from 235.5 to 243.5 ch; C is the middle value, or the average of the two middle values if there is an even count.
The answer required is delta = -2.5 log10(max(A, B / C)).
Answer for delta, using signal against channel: -5.00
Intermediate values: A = 100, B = 127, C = 93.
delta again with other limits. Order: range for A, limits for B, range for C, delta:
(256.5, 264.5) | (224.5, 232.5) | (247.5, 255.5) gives -5.08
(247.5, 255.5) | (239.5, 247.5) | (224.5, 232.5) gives -4.87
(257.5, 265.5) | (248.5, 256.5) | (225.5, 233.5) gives -5.14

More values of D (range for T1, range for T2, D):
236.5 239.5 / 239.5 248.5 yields 117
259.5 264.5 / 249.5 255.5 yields 129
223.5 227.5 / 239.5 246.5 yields 159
